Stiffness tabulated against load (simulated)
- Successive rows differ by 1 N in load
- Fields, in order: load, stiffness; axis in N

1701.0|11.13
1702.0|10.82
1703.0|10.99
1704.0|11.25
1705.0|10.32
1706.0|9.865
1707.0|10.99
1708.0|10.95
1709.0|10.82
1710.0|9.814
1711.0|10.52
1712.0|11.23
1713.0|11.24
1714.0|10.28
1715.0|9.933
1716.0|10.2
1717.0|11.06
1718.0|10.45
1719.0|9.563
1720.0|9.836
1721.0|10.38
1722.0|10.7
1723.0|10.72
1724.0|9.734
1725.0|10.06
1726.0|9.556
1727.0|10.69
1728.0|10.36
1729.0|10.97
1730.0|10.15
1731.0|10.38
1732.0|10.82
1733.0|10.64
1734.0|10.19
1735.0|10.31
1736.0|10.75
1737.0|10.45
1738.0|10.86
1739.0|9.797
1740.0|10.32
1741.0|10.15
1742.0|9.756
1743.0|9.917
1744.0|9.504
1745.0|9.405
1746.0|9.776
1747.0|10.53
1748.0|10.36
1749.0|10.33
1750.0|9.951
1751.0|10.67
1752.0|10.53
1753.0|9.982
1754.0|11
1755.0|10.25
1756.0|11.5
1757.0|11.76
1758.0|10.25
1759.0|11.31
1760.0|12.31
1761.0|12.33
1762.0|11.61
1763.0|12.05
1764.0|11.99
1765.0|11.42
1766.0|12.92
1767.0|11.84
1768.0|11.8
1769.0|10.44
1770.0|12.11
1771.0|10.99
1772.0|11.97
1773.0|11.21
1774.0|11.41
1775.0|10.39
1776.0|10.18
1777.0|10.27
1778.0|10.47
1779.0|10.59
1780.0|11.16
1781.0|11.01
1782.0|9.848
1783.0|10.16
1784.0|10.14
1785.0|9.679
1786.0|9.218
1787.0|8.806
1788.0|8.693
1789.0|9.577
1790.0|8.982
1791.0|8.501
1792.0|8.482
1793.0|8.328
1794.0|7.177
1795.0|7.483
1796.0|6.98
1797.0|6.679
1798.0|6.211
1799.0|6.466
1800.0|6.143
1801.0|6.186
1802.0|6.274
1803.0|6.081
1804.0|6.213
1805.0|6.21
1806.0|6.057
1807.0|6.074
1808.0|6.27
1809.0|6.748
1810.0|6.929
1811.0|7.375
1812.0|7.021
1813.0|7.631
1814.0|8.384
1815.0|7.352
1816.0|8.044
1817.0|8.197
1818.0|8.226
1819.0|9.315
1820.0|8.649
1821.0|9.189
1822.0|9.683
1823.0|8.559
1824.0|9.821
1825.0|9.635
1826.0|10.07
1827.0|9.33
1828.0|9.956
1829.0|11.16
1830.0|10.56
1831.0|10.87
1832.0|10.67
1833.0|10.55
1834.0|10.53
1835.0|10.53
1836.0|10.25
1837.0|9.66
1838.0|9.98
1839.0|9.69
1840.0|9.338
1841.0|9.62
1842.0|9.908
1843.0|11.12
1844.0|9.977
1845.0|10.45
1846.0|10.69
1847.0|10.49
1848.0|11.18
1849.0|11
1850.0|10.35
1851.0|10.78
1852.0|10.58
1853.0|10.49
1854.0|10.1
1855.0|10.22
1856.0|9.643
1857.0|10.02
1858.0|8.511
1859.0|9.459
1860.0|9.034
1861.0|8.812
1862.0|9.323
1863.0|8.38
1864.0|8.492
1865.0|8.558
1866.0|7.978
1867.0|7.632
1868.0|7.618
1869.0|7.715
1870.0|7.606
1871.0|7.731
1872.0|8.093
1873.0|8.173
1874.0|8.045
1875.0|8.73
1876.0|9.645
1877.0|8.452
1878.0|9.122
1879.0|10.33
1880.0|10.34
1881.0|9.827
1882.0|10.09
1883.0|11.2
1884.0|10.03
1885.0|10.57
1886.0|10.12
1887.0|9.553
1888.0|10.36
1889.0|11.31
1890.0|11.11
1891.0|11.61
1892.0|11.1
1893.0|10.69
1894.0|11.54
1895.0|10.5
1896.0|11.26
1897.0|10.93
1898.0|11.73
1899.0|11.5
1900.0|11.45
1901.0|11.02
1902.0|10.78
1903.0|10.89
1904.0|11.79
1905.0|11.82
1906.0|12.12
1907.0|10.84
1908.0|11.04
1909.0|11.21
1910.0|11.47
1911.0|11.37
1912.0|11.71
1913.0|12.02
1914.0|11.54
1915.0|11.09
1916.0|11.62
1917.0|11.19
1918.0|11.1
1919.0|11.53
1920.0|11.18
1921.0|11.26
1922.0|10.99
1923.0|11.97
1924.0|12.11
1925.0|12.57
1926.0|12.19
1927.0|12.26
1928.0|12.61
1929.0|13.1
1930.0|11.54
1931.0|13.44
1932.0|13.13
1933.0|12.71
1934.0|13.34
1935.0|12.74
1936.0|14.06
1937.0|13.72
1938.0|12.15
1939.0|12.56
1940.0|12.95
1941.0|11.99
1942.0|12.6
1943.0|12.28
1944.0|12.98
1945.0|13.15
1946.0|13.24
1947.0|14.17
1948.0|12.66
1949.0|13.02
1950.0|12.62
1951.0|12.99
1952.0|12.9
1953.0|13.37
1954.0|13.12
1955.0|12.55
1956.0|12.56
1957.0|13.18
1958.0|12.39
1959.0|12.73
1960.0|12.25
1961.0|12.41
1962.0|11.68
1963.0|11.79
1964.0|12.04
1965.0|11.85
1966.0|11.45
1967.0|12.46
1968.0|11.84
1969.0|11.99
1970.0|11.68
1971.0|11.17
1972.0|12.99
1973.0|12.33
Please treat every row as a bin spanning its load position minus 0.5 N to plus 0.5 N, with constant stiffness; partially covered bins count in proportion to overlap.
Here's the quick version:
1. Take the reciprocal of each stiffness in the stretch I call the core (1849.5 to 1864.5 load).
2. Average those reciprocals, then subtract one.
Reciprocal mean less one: -0.895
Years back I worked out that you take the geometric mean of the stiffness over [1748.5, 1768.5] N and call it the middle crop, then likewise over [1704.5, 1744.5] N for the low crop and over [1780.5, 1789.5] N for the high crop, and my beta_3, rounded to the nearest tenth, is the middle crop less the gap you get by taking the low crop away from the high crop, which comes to 11.9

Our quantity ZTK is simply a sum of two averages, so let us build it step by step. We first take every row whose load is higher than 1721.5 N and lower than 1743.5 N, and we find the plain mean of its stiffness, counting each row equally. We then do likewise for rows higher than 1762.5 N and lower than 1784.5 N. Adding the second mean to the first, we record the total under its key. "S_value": 21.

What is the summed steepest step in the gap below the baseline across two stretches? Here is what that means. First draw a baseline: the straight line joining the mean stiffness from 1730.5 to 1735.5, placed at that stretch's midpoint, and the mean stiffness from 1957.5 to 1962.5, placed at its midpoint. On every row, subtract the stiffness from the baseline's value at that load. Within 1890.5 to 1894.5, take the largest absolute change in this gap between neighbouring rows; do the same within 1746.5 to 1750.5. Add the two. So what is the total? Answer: 1.2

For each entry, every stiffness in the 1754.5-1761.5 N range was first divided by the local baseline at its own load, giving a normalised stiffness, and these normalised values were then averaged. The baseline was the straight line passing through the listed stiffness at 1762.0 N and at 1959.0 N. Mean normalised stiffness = 0.98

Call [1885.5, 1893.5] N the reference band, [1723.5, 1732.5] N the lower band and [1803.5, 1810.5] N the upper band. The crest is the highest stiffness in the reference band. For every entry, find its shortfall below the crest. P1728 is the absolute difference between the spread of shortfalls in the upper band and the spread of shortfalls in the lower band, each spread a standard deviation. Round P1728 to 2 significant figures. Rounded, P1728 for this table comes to 0.14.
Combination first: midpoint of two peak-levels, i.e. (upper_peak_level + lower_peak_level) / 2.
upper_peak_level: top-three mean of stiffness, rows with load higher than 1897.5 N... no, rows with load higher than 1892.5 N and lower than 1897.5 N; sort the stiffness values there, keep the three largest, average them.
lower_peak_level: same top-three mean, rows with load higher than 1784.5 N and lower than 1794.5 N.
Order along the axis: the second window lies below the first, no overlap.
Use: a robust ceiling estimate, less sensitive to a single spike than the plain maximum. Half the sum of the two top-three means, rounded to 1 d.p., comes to 10.4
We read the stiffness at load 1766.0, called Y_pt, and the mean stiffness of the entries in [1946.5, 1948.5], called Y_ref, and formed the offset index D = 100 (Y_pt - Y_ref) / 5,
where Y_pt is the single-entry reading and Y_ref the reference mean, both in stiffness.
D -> -10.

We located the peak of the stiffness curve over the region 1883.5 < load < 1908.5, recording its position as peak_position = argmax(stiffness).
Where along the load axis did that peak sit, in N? 1906.0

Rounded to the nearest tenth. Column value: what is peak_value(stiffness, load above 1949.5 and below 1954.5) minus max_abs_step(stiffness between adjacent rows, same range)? 12.9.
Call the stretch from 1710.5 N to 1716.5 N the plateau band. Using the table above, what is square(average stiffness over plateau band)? 112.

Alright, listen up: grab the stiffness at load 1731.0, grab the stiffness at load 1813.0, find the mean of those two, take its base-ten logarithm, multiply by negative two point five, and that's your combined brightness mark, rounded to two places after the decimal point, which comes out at -2.39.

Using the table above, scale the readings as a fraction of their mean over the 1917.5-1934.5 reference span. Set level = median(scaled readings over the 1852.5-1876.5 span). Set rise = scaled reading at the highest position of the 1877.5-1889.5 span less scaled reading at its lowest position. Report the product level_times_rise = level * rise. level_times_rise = 0.13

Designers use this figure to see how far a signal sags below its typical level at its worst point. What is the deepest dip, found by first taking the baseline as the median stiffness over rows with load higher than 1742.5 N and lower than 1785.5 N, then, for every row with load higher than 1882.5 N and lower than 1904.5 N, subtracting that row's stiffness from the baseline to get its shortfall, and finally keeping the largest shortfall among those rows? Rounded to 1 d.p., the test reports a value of 1.0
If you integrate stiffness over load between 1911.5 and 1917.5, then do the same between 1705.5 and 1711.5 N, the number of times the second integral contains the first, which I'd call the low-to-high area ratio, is 0.91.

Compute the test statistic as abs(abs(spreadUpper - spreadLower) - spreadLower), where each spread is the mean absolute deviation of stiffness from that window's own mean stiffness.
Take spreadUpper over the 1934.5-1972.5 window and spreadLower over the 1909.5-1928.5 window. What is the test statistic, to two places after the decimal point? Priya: 0.33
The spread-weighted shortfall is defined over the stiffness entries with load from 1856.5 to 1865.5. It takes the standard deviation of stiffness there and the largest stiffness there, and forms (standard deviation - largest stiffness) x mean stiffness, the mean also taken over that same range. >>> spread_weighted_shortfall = -85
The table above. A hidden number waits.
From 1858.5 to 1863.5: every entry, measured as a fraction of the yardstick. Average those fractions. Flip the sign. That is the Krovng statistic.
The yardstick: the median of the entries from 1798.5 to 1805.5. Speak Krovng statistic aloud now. -1.45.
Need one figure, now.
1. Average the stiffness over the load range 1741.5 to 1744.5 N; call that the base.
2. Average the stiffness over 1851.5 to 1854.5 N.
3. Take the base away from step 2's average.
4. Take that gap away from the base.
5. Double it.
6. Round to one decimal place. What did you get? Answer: 18.1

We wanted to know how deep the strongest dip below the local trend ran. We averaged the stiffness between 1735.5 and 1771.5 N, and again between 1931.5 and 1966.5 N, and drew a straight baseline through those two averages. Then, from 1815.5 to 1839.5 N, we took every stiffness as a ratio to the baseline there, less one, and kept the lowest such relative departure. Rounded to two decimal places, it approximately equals -0.30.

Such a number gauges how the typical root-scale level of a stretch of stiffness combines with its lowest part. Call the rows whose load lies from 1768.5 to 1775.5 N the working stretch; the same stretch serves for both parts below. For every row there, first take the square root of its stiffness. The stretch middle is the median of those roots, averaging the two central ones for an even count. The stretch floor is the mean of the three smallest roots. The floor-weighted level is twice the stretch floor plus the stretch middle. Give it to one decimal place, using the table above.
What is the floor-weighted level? 9.9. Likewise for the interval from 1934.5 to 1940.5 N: 10.6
